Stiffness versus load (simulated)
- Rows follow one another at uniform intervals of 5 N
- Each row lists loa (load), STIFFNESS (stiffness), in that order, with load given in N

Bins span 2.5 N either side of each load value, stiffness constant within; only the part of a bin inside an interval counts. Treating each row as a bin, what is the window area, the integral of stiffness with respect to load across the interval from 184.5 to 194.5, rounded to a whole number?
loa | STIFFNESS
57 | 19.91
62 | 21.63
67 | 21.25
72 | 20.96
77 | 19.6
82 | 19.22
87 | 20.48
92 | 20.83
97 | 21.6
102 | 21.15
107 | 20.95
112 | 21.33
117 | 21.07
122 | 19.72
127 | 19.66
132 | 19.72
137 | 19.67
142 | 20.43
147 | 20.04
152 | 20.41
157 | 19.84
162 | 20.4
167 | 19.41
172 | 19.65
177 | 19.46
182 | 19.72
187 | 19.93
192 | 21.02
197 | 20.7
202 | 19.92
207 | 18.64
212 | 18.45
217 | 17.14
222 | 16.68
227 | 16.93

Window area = 205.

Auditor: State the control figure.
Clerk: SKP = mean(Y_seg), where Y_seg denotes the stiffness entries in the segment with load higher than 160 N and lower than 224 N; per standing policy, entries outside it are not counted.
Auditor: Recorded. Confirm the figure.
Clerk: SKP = 19.3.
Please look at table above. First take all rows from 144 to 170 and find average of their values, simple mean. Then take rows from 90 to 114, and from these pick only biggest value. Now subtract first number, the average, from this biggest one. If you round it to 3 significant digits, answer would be 1.58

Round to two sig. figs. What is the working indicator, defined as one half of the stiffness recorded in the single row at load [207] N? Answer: 9.3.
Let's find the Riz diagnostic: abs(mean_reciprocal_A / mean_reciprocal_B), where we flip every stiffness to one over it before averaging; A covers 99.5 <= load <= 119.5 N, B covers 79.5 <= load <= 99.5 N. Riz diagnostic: 0.97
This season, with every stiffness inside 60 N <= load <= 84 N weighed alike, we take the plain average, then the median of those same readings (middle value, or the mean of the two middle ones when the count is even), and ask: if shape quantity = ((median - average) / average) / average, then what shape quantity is 0.0010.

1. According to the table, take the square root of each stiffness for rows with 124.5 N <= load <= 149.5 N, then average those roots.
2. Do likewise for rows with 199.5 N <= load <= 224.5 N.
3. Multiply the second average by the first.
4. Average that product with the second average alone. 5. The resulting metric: 11.6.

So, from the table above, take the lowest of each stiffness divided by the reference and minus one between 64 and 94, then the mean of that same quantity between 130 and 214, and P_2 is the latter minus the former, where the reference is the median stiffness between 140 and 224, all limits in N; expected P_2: 0.032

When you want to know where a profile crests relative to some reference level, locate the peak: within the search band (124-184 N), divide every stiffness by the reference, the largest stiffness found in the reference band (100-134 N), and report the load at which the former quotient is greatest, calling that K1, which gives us 142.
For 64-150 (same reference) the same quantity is 97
